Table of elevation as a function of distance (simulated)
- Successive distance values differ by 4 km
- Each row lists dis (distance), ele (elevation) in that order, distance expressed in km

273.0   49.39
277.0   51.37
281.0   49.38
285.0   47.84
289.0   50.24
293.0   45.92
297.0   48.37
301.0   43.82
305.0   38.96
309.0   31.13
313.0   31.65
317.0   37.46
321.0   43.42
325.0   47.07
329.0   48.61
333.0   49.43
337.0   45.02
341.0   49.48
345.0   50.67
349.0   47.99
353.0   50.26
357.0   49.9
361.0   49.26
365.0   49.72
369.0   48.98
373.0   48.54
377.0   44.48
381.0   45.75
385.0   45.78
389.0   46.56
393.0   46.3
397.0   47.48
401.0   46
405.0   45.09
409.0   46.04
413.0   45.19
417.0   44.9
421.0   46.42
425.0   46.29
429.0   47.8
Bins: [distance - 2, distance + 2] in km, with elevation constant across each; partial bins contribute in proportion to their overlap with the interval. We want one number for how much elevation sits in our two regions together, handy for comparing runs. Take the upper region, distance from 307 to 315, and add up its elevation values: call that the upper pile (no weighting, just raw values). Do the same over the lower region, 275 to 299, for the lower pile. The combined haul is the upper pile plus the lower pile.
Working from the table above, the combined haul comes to 356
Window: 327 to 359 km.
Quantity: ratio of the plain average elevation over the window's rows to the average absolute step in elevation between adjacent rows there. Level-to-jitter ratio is 21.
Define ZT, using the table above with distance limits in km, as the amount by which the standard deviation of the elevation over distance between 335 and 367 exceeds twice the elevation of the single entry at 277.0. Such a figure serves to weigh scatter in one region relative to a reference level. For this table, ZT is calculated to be -101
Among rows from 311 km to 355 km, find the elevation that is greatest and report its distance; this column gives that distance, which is 345.0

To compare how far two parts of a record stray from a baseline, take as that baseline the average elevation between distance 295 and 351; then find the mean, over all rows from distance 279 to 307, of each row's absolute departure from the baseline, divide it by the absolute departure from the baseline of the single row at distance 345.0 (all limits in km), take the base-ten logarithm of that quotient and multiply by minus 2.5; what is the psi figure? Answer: 0.6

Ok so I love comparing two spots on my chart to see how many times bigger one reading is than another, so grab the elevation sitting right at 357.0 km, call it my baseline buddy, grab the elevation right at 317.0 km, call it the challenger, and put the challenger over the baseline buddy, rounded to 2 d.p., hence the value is 0.75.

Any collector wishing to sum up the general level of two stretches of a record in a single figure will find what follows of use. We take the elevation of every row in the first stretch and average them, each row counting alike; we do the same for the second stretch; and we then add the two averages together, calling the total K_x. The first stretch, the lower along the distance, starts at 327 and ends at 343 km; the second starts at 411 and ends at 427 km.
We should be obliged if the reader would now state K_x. 93.8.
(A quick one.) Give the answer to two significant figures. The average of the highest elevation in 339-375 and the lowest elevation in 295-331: 41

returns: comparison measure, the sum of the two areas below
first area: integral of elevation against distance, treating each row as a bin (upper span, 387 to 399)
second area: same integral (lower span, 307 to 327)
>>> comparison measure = 1324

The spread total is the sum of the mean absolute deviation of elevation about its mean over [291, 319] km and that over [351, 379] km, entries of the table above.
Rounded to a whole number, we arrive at 7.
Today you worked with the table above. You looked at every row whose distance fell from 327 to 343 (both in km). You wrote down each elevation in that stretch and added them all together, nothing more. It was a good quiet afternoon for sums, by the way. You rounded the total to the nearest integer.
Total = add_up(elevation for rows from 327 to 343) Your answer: 193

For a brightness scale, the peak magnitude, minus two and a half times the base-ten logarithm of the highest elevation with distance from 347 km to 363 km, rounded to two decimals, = -4.25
